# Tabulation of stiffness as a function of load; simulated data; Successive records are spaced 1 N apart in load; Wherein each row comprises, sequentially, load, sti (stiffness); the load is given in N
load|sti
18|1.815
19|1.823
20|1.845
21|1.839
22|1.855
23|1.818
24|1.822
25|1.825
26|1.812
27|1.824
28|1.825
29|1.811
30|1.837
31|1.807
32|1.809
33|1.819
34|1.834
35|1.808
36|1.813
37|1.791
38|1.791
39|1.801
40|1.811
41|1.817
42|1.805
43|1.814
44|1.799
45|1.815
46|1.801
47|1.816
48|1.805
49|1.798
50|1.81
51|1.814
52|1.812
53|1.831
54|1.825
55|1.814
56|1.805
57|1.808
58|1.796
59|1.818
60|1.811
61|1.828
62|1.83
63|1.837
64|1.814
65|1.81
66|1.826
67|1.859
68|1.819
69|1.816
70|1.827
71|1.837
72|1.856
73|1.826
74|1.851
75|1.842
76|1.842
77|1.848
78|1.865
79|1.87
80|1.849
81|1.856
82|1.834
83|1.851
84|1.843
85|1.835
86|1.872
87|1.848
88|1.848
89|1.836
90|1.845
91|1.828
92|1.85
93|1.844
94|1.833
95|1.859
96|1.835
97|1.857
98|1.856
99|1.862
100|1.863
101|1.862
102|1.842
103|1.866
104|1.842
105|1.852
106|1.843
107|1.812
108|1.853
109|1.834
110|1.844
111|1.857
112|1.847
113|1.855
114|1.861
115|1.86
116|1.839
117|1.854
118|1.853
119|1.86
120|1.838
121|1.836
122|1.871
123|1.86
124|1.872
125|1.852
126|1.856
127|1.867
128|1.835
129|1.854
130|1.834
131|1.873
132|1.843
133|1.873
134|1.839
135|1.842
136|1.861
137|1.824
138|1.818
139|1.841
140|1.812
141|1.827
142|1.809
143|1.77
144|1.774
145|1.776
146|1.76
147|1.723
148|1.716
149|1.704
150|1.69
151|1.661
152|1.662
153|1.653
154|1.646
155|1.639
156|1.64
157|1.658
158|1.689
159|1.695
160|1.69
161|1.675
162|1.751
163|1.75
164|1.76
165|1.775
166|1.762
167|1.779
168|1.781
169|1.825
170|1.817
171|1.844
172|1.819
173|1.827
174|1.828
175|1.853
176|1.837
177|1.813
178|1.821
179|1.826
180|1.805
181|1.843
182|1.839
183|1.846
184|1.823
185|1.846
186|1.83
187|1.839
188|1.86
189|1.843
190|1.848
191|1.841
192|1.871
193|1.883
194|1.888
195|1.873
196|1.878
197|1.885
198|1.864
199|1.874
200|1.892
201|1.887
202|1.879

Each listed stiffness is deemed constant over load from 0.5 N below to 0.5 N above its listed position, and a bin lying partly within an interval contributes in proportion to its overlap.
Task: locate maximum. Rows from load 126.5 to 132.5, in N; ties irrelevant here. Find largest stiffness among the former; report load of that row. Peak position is 131 N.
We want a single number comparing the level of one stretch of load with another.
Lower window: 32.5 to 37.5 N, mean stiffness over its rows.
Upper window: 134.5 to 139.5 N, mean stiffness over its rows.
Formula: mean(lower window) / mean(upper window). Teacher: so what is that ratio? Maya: 0.99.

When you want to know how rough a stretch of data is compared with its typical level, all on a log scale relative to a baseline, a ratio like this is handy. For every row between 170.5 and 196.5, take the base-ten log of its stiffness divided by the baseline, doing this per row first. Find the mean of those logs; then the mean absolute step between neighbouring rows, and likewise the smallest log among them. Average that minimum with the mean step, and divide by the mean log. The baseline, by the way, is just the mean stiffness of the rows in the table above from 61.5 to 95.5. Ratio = -6.2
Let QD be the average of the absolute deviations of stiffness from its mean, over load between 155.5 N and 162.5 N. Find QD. 0.0238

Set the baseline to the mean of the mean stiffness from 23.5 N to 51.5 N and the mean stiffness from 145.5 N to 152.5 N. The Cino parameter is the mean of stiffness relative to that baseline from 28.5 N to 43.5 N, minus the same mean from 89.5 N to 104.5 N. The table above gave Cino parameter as -0.038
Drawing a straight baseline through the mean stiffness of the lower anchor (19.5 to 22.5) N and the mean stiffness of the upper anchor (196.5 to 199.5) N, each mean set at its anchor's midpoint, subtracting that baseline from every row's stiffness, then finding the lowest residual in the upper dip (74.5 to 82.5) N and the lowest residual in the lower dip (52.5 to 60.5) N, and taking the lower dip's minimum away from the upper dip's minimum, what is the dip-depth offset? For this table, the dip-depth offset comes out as 0.034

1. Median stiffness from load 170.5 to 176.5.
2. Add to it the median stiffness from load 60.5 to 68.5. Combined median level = 3.66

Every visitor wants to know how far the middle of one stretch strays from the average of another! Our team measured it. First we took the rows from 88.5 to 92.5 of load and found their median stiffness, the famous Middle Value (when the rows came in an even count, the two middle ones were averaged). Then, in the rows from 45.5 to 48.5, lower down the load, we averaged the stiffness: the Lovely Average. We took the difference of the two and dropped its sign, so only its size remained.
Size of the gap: 0.033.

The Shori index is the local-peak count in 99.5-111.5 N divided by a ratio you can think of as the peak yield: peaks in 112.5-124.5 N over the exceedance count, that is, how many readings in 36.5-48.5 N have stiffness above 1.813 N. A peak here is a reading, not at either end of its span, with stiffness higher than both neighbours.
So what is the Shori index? 3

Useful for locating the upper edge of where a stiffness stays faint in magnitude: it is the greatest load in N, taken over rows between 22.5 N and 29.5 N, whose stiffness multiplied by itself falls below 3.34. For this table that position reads 29 N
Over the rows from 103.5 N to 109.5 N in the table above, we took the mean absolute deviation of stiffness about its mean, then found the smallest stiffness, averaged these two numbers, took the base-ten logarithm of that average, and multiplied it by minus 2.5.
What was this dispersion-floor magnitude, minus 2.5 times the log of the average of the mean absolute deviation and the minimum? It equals 0.101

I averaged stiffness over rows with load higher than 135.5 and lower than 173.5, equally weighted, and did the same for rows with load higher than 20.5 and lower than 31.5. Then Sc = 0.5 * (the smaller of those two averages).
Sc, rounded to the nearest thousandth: 0.875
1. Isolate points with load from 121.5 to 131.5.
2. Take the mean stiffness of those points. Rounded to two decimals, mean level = 1.86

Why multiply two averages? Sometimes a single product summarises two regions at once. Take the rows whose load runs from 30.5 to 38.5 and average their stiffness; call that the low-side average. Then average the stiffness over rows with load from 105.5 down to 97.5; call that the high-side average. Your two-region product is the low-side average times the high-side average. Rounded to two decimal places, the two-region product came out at 3.36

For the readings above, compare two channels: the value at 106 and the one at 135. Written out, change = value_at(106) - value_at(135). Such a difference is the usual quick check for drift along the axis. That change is 0.00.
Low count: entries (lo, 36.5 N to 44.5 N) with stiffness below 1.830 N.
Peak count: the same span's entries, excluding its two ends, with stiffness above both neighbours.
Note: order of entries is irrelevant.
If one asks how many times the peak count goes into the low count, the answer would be 4.0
